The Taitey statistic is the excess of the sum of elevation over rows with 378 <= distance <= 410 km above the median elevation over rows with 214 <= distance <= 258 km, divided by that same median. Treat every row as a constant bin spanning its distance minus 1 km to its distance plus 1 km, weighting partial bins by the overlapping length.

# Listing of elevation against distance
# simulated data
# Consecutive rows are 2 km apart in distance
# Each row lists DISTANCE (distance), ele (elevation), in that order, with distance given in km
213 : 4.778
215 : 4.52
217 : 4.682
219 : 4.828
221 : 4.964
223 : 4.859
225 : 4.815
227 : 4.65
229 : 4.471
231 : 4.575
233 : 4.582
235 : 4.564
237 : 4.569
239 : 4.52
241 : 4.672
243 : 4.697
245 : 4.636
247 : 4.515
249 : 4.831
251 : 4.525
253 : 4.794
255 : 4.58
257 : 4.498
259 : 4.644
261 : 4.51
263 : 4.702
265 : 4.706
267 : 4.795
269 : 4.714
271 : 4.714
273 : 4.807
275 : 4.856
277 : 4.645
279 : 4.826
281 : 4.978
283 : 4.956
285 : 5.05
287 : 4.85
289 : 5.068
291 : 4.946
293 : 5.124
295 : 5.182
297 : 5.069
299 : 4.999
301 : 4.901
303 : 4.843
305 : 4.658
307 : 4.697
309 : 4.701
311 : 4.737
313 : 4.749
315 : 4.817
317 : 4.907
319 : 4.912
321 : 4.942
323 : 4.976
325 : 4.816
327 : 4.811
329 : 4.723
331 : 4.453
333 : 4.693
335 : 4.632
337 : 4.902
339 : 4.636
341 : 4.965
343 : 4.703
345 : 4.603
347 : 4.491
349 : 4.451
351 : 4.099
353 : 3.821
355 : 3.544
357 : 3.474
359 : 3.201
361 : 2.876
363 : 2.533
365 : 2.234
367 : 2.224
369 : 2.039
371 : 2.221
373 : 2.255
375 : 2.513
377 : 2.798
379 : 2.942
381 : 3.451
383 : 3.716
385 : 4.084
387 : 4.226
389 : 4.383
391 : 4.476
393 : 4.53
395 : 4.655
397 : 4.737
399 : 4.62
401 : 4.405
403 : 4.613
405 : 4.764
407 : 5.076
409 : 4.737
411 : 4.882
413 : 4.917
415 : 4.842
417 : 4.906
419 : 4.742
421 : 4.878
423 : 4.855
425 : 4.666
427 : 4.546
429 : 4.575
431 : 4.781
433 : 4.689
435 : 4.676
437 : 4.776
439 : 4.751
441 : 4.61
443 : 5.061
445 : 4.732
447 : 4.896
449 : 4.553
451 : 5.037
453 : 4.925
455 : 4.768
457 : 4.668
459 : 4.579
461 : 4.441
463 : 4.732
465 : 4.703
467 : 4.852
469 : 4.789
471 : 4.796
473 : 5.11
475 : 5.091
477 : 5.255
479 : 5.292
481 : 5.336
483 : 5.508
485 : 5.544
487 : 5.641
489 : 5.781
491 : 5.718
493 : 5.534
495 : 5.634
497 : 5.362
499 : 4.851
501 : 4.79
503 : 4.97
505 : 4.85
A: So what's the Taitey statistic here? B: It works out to 14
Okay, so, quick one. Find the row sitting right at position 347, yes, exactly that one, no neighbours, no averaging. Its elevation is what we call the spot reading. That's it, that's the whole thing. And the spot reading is 4.491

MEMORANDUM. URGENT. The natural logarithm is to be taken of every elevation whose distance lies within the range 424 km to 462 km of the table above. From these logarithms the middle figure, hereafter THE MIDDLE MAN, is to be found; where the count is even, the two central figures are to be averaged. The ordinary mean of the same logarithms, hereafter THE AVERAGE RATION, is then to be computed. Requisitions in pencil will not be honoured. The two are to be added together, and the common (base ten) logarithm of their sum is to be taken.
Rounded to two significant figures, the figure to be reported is 0.49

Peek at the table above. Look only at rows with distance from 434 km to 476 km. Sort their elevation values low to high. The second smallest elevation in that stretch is 4.553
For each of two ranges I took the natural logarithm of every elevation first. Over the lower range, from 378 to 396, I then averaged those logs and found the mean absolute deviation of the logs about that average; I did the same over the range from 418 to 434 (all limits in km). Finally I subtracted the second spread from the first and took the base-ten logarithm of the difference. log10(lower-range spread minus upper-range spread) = -1.0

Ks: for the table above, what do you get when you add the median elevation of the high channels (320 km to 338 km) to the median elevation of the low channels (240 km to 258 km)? 9.4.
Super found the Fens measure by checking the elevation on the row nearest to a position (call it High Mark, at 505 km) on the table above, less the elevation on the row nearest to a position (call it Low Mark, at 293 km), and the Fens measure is -0.27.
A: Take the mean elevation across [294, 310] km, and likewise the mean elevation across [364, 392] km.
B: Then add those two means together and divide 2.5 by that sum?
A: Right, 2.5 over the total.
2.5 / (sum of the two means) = 0.313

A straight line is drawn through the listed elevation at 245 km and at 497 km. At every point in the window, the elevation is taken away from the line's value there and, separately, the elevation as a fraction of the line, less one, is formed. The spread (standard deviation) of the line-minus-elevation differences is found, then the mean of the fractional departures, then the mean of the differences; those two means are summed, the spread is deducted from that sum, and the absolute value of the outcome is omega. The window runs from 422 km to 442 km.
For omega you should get 0.29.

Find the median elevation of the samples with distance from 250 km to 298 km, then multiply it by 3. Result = 14.4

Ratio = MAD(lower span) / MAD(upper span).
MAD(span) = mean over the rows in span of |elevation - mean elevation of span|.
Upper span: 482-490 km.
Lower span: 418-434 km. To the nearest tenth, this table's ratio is 1.1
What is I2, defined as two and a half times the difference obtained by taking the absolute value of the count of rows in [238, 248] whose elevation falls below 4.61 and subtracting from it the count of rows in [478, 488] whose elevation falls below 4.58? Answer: 5.0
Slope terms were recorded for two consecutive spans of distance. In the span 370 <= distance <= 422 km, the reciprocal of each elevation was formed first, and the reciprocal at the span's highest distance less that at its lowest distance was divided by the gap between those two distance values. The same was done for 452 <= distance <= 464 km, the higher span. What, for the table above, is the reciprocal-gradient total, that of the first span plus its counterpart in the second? -0.0041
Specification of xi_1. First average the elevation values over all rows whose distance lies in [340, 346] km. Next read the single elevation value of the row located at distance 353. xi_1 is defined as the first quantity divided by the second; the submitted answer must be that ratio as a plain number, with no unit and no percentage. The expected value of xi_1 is 1.24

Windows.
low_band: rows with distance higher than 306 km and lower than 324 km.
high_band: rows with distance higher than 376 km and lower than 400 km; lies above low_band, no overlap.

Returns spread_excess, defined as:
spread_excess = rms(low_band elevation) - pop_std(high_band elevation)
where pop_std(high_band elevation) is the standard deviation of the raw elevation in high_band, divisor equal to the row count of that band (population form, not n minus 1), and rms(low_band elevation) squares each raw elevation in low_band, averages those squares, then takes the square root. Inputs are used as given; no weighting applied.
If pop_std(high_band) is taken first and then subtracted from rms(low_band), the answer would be 4.18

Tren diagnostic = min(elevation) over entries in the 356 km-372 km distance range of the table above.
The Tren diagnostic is 2.039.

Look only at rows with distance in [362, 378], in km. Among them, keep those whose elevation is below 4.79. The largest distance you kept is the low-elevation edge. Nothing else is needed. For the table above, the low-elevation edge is 377 km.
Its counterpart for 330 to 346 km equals 345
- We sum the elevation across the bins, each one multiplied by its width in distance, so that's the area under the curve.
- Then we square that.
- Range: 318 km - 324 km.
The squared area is 880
